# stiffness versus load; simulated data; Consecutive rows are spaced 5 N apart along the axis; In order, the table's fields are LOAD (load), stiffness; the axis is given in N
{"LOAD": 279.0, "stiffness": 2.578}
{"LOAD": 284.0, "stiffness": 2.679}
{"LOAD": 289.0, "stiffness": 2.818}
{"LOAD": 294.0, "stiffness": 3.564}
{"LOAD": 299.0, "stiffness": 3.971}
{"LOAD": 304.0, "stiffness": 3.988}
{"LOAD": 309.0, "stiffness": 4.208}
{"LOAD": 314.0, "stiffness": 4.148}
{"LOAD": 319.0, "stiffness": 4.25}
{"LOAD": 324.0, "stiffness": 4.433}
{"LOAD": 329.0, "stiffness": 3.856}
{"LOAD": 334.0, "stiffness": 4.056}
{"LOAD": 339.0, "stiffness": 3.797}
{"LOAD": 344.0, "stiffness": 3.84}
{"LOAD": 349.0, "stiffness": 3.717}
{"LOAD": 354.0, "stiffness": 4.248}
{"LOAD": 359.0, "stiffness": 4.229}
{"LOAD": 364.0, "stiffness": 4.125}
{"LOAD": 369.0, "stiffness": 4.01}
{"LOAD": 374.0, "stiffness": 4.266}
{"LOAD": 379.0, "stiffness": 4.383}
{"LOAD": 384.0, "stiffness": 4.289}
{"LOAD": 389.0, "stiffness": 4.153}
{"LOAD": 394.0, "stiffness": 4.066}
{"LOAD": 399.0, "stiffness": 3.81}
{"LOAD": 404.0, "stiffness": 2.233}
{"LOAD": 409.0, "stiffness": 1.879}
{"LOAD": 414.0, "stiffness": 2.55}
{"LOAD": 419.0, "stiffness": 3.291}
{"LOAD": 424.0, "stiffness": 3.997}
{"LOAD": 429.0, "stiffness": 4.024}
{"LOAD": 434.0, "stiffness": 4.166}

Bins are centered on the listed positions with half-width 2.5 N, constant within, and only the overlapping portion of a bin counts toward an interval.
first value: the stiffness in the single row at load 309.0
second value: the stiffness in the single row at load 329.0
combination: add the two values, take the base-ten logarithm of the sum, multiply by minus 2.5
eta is -2.27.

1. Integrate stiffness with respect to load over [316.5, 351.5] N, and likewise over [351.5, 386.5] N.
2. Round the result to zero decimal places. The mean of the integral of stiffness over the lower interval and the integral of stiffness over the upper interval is 144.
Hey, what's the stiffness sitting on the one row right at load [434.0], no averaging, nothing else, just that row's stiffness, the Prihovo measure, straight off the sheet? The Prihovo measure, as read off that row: 4.166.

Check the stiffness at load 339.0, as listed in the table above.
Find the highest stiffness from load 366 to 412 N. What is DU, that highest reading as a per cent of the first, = 115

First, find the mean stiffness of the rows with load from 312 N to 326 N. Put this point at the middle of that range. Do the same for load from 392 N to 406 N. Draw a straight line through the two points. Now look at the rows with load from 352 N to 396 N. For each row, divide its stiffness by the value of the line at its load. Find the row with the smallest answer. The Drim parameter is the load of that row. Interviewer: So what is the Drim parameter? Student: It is 369.0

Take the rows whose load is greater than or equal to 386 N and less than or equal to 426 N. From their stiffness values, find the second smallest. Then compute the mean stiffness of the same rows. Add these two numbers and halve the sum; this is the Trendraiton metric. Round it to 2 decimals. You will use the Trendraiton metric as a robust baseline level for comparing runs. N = 2.74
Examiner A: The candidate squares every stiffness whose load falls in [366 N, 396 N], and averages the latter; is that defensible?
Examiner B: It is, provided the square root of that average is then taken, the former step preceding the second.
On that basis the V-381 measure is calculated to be 4.20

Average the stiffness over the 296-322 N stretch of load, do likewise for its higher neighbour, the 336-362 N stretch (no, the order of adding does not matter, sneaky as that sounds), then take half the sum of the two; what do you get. 4.04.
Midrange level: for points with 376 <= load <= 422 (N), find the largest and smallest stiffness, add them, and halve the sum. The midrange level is 3.1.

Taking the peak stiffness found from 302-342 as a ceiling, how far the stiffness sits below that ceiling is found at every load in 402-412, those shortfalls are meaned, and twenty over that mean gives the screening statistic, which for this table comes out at 8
